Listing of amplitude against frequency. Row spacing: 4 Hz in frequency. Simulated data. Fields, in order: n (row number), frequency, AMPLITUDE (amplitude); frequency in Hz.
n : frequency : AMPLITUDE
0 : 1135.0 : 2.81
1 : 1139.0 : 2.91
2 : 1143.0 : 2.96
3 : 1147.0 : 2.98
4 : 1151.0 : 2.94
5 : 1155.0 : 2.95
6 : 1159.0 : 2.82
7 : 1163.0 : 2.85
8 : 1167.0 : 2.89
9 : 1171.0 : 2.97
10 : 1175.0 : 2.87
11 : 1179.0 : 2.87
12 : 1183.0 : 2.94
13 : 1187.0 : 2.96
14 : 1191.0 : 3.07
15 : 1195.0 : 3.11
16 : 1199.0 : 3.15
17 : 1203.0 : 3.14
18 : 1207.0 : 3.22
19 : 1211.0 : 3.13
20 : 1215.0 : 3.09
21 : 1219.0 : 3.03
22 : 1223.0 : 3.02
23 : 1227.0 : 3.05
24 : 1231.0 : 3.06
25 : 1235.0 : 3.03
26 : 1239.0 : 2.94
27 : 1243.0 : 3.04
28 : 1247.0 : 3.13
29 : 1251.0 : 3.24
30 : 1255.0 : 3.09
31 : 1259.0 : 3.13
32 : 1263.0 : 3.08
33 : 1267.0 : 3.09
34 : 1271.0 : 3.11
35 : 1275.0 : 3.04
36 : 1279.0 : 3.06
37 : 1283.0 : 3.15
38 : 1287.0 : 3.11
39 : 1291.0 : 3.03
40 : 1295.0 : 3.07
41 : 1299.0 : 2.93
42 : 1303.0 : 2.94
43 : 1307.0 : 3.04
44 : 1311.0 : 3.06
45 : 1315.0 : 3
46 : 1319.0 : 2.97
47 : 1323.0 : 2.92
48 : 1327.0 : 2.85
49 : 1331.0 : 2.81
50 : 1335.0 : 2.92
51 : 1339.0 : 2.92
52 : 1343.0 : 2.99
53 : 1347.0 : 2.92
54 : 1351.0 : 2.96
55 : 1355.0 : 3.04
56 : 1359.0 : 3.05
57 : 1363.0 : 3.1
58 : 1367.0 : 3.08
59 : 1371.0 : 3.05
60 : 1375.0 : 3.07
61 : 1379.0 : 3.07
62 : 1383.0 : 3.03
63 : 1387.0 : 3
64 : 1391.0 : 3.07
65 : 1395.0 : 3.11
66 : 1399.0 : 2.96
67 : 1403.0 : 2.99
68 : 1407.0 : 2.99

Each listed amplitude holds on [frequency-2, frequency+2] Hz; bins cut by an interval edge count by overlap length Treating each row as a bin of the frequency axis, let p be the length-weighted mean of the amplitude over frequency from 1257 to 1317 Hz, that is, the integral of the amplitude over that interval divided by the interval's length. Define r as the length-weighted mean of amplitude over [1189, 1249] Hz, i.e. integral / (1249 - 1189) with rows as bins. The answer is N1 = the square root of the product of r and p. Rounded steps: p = 3.06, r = 3.08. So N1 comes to 3.07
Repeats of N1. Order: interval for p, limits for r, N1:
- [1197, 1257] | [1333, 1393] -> 3.05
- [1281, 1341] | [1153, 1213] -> 2.99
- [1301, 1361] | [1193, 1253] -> 3.02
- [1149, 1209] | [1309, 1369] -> 2.98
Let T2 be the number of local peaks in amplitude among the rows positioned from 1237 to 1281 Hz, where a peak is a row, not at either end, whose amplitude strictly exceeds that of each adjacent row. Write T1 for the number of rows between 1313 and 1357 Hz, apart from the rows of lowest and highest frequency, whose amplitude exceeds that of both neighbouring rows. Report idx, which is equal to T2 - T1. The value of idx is 2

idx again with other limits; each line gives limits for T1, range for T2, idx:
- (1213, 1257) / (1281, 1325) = 0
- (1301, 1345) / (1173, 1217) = 1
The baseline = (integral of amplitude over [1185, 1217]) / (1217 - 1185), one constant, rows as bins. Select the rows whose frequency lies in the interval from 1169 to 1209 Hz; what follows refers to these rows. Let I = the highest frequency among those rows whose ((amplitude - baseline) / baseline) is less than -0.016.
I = 1187.0 Hz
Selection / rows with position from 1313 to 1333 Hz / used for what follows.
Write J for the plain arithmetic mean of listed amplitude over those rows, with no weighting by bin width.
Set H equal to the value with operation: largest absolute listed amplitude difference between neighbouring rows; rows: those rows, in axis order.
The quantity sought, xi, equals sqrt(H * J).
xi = 0.45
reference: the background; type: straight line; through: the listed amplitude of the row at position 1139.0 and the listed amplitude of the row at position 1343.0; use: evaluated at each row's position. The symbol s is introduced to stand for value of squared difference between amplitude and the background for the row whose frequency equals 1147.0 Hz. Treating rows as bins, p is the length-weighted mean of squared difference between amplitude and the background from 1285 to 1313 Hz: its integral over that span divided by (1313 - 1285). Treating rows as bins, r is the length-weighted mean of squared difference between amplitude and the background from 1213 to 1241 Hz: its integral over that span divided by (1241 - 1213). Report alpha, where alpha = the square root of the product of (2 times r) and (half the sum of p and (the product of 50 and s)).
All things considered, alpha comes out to 0.05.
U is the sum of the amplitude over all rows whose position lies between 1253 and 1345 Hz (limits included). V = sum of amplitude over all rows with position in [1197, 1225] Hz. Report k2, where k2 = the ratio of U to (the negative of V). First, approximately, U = 69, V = 22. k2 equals -3.2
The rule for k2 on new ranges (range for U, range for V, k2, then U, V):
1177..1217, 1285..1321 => -1.1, 31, 27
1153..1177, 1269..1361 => -0.3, 17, 69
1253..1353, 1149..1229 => -1.3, 75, 60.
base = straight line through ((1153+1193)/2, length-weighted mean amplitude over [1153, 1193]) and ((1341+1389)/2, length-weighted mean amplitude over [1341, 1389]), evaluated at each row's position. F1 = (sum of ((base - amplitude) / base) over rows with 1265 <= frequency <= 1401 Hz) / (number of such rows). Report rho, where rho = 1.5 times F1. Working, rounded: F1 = -0.001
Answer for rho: 0.00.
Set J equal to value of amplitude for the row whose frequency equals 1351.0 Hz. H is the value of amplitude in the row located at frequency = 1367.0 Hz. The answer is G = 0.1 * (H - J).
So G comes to 0.012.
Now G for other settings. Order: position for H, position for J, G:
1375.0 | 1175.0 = 0.020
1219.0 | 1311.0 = -0.003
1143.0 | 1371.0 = -0.009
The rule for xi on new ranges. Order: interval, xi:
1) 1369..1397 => 0.46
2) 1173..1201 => 0.57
